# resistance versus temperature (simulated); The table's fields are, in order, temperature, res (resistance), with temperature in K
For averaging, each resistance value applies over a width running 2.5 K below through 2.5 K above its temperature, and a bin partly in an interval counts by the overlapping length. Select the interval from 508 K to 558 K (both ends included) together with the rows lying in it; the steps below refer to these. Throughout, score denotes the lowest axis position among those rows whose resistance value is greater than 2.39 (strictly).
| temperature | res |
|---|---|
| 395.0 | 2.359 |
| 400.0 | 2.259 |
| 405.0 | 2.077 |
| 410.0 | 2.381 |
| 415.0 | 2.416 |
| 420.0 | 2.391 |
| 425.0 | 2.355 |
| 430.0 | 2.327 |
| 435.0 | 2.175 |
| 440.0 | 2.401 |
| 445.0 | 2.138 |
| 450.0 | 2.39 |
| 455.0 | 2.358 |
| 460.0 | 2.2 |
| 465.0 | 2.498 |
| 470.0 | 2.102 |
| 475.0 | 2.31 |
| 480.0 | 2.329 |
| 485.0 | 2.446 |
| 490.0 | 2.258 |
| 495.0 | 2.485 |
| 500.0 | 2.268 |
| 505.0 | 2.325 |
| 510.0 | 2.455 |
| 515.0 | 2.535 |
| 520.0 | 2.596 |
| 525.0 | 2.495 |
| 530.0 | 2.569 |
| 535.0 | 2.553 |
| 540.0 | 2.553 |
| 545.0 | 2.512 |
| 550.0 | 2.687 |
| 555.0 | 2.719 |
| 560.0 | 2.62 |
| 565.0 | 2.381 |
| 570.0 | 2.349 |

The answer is 510.0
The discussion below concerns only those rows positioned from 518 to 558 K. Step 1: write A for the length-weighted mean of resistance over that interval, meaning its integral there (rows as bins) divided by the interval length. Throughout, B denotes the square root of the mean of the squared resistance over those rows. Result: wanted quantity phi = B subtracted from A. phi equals -0.0008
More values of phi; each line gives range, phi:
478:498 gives -0.0033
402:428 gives -0.0046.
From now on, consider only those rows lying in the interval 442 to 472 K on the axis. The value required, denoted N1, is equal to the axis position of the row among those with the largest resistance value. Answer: 465.0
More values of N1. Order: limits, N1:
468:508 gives 495.0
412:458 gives 415.0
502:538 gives 520.0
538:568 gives 555.0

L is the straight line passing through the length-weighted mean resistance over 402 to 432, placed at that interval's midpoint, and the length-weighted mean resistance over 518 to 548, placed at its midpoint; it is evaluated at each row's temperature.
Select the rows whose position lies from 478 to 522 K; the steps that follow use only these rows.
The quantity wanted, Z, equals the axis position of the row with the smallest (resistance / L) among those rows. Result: 500.0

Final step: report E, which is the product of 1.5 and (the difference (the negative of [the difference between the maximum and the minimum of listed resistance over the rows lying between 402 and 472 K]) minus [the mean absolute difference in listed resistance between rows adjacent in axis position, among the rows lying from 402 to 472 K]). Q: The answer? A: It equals -0.89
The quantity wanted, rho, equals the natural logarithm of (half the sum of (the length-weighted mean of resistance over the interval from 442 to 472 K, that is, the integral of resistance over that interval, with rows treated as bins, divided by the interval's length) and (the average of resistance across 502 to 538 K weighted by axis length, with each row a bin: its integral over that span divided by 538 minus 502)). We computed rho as 0.873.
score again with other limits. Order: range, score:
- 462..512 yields 465.0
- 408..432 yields 415.0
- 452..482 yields 465.0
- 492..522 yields 495.0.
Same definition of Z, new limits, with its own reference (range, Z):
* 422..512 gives 470.0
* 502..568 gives 565.0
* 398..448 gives 445.0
